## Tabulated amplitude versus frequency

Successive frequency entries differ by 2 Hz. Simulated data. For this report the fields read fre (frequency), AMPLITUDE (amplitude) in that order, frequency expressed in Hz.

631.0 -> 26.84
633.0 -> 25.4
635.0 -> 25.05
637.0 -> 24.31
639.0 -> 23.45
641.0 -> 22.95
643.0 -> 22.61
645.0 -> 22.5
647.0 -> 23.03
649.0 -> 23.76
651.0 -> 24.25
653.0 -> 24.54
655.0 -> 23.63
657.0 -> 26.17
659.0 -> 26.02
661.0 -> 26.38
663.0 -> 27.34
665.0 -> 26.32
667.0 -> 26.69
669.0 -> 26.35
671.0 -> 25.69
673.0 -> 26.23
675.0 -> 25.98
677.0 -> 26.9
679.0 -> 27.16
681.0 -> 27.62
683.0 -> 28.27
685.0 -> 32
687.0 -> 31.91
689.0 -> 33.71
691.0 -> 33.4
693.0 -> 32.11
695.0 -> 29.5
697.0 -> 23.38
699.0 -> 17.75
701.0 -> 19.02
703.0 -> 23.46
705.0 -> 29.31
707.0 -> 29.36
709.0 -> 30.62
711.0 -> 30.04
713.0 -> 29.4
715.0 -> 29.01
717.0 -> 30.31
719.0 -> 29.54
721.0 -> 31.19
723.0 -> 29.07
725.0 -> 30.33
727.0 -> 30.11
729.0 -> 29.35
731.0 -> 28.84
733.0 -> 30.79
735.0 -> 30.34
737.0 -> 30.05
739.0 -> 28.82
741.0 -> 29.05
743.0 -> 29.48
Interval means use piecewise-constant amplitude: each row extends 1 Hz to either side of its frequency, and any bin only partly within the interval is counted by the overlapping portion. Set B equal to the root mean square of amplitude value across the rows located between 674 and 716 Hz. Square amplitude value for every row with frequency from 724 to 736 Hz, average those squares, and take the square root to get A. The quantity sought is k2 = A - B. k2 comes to 1.6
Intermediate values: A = 30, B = 28.4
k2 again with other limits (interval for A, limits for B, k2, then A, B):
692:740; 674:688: 0.0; 29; 28.6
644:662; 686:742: -4.6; 25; 29.1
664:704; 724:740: -2.3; 27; 29.8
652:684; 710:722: -3.6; 26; 29.9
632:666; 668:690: -3.9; 25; 28.5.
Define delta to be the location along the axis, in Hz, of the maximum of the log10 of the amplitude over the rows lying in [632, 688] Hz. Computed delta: 685.0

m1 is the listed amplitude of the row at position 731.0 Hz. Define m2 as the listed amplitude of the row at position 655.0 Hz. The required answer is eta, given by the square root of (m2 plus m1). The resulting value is 7.2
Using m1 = 28.84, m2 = 23.63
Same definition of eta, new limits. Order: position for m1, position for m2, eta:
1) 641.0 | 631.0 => 7.1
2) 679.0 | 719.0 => 7.5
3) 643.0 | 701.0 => 6.5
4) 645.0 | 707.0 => 7.2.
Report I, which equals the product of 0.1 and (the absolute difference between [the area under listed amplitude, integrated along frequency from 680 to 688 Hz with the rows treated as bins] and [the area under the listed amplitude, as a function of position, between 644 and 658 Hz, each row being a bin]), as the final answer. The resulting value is 9.6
